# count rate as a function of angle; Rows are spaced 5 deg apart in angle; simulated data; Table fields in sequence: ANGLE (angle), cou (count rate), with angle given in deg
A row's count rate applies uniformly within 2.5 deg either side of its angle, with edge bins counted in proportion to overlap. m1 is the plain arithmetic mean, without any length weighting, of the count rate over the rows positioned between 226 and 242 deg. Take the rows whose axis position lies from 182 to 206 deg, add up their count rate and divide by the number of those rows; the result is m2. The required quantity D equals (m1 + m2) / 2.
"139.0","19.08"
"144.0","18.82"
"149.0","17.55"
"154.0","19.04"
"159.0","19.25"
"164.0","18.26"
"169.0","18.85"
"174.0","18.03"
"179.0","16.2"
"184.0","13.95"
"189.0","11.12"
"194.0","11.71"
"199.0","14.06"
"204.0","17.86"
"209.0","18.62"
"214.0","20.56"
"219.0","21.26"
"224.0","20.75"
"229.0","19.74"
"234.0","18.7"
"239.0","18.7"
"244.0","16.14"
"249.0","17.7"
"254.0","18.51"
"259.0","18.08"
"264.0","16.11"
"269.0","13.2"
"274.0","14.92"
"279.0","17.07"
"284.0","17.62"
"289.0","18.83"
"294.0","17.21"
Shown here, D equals 16.4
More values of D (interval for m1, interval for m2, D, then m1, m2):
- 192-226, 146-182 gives 18.0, 17.8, 18.2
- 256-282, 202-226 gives 17.8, 15.9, 19.8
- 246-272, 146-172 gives 17.7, 16.7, 18.6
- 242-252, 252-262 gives 17.6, 16.9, 18.3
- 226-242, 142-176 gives 18.8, 19.0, 18.5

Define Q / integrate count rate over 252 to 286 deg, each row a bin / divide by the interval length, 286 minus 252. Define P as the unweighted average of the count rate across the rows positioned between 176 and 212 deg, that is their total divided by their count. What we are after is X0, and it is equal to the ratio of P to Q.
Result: 0.90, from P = 15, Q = 16.5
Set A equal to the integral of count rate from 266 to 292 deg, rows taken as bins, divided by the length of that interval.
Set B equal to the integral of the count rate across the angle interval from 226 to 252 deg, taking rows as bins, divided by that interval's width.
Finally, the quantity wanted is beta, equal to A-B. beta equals -1.9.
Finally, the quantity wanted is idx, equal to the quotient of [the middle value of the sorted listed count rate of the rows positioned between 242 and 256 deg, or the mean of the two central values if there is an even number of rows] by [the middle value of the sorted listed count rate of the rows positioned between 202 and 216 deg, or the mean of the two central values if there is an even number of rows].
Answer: 0.95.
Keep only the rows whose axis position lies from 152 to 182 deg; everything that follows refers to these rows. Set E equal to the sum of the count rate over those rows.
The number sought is 110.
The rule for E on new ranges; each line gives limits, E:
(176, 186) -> 30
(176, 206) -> 85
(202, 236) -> 137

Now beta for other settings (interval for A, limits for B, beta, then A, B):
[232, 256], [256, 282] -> 2.0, 17.9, 16.0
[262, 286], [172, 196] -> 1.6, 15.7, 14.2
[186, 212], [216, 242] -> -5.0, 14.8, 19.8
